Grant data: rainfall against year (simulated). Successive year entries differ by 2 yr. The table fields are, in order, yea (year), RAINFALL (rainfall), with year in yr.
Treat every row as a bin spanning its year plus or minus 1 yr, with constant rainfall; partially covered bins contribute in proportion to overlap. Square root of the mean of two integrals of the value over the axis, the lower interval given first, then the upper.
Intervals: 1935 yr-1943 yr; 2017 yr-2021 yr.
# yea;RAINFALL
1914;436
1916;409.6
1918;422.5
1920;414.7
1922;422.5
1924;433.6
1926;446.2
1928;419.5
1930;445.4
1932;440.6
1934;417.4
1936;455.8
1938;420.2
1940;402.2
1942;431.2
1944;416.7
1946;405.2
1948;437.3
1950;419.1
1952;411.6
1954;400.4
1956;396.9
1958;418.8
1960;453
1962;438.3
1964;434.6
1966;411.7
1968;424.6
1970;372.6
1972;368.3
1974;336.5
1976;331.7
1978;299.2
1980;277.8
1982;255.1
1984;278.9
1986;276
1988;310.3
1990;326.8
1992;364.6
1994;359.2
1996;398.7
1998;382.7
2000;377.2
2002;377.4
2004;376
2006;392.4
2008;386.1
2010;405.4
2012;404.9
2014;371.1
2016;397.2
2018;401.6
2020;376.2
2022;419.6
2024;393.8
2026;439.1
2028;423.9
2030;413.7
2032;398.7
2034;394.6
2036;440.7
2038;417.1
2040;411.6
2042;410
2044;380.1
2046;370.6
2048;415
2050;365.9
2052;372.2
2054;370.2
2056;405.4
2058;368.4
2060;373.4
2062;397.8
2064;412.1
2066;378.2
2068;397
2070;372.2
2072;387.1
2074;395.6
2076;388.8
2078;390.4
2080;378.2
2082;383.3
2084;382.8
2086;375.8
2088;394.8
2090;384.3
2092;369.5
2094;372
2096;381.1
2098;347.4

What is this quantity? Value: 50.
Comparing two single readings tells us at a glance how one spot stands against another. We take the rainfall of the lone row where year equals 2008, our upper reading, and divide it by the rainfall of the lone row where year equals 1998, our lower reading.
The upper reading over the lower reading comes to 1.01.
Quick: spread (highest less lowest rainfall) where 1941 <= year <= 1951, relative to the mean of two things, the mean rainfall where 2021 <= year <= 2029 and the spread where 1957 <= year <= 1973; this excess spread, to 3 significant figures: -220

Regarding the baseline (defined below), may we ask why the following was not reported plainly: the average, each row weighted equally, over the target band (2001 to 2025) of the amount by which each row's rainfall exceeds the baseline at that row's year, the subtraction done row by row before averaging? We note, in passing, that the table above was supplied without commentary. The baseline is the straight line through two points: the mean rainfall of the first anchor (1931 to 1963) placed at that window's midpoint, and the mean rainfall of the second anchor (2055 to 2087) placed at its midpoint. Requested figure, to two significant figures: -12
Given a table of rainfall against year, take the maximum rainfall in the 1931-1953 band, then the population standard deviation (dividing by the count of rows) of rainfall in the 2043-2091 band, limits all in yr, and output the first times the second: 6139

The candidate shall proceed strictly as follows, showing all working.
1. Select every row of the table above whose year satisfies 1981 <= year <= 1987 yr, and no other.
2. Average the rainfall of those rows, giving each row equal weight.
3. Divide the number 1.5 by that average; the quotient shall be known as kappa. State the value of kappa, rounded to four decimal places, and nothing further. 0.0056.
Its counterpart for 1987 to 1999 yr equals 0.0042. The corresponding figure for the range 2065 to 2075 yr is 0.0039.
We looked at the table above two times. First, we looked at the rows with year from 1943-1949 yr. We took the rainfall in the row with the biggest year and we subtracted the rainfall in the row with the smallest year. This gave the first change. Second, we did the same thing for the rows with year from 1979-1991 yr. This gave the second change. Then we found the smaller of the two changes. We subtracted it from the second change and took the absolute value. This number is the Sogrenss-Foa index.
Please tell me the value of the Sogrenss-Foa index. 28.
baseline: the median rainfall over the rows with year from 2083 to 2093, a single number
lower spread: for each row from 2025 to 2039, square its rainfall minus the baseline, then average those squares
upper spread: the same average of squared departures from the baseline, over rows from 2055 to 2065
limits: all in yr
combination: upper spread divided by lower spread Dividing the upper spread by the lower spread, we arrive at 0.25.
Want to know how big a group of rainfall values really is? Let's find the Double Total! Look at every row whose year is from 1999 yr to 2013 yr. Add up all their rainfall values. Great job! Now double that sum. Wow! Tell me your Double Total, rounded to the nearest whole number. 5439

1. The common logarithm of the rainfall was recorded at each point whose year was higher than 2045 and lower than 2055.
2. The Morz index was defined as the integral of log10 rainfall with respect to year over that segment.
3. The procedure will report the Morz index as 26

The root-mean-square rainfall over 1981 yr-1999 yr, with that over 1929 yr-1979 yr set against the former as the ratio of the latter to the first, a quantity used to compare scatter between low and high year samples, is 1.23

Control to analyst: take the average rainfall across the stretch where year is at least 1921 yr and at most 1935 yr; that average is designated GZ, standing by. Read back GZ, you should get 432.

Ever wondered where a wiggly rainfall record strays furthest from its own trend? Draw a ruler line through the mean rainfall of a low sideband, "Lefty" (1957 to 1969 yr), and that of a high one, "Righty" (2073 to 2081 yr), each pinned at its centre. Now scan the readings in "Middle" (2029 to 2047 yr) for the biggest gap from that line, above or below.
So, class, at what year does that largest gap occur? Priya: 2036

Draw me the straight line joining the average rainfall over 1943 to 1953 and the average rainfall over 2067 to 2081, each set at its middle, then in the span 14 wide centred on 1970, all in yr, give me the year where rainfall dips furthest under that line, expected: 1976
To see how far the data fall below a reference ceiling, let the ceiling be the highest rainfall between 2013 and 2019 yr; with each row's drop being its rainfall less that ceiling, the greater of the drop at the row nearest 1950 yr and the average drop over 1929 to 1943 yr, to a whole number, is 29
